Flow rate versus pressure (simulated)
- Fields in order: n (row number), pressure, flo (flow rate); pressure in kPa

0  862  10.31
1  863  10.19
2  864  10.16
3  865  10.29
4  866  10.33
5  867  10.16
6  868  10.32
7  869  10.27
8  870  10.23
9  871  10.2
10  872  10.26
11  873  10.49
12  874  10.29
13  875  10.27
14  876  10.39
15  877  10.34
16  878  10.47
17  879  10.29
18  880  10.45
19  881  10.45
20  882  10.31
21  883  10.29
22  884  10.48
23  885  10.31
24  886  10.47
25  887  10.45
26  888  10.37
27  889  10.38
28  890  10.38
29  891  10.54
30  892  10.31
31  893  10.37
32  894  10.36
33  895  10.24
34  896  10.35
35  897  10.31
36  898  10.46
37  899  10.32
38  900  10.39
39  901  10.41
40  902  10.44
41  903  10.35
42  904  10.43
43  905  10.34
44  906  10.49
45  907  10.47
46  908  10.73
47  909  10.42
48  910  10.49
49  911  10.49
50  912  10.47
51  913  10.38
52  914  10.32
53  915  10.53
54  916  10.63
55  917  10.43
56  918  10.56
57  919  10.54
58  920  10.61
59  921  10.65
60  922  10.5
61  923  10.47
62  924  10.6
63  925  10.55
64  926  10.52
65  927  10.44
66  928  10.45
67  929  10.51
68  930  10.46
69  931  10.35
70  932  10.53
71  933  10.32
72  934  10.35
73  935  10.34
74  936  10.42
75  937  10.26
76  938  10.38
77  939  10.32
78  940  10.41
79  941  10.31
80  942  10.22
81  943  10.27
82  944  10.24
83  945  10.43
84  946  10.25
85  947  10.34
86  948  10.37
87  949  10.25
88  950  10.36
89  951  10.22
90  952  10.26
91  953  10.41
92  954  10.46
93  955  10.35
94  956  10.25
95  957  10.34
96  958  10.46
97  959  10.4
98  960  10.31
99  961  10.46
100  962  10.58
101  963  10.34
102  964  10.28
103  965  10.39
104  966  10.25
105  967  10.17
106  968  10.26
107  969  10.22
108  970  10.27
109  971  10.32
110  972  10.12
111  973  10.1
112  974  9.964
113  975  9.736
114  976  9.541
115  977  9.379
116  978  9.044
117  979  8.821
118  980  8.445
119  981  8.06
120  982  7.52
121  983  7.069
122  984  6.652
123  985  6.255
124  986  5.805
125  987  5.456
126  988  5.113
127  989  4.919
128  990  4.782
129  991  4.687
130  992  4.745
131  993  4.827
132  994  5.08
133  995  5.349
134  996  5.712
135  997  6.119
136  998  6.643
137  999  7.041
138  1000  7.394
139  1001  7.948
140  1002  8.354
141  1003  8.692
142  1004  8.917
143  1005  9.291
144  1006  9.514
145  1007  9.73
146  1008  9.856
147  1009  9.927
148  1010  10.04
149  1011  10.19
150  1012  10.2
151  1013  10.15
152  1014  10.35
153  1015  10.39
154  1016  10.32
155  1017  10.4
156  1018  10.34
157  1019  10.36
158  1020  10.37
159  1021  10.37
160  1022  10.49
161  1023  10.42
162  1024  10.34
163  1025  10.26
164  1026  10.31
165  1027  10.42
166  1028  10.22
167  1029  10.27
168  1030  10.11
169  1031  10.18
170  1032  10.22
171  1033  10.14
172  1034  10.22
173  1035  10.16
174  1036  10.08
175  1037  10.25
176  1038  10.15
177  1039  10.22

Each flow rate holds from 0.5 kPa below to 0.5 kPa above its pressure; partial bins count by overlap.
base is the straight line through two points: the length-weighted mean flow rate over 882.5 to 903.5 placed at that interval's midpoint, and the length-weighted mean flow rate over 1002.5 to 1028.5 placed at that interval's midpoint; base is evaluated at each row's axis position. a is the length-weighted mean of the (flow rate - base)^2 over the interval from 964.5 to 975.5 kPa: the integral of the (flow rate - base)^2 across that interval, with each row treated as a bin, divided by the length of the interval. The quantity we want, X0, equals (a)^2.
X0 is 0.0008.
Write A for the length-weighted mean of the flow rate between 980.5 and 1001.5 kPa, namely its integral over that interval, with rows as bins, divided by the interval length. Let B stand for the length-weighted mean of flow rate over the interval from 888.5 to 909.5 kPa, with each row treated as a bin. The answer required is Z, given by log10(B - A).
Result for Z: 0.6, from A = 6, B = 10.4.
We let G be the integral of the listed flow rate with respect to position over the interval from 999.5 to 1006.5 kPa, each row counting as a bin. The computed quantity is 60.1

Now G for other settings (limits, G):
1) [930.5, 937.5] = 72.6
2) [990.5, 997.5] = 36.5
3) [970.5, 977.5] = 69.2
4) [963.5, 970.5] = 71.8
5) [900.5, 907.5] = 72.9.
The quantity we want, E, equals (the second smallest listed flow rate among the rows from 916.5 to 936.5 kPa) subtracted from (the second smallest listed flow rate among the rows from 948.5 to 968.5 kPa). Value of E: 0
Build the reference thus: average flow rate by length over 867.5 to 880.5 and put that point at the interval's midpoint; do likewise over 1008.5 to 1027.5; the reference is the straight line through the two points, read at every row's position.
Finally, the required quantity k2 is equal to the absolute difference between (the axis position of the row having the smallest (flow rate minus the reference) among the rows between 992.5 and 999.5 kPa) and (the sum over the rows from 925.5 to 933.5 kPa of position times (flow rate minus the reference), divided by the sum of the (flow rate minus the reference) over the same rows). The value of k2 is 64.1 kPa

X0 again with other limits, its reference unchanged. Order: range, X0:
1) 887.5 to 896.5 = 0.0000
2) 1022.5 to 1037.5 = 0.0025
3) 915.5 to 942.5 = 0.0012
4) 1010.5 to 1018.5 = 0.0032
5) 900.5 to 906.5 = 0.0000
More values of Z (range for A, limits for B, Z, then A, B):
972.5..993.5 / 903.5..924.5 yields 0.5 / 7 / 10.5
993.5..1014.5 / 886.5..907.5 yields 0.3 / 8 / 10.4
